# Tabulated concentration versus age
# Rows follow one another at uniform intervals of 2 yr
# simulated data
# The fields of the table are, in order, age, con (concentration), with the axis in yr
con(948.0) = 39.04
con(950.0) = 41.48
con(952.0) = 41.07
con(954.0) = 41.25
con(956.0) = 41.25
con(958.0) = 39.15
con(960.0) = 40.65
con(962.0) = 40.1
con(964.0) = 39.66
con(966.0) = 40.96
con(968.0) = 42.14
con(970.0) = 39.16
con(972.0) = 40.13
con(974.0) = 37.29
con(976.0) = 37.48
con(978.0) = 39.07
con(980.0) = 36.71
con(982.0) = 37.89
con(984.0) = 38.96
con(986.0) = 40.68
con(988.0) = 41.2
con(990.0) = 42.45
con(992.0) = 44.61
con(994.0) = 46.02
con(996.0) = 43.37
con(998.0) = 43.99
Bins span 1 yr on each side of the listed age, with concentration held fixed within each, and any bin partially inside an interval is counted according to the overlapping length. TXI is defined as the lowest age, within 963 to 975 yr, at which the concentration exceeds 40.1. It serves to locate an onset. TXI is 966.0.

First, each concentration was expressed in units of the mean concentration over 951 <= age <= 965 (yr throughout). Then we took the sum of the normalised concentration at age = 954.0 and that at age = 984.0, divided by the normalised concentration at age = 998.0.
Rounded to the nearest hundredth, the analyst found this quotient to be 1.82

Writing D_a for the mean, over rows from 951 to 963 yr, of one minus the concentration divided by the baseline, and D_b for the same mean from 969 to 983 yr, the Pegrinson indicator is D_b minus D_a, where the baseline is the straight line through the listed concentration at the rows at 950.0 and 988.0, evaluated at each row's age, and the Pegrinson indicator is 0.053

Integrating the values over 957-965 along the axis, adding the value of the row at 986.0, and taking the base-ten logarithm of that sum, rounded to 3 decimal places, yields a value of 2.556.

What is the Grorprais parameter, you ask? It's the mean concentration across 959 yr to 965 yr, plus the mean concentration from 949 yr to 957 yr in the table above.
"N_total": 81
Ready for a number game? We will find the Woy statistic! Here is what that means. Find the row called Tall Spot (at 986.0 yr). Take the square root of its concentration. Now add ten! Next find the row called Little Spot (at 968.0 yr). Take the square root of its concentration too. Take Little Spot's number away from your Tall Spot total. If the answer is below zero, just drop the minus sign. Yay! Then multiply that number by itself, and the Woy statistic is 98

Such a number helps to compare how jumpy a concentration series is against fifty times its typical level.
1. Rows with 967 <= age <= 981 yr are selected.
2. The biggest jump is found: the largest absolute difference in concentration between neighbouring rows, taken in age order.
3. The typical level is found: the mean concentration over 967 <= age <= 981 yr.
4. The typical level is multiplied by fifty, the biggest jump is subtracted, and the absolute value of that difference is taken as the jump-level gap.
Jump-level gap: 1940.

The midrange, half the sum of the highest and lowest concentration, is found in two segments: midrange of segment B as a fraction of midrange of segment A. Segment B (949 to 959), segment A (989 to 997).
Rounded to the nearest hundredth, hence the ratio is 0.91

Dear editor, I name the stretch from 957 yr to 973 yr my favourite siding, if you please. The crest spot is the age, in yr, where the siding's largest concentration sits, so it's 968.0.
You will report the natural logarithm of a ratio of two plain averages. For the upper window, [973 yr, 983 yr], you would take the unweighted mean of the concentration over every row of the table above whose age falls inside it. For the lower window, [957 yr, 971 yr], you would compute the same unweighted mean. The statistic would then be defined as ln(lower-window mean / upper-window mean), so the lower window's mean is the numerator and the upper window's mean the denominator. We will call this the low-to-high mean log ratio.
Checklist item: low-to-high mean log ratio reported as 0.07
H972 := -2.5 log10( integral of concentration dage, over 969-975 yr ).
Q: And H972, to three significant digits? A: -5.92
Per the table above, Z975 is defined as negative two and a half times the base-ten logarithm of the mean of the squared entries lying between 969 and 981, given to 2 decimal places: -7.92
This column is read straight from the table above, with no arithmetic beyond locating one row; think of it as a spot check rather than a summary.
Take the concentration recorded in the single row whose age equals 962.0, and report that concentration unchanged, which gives 40.1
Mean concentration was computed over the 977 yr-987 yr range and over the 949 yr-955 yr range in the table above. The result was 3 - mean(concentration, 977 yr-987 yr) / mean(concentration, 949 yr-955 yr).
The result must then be 2.06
